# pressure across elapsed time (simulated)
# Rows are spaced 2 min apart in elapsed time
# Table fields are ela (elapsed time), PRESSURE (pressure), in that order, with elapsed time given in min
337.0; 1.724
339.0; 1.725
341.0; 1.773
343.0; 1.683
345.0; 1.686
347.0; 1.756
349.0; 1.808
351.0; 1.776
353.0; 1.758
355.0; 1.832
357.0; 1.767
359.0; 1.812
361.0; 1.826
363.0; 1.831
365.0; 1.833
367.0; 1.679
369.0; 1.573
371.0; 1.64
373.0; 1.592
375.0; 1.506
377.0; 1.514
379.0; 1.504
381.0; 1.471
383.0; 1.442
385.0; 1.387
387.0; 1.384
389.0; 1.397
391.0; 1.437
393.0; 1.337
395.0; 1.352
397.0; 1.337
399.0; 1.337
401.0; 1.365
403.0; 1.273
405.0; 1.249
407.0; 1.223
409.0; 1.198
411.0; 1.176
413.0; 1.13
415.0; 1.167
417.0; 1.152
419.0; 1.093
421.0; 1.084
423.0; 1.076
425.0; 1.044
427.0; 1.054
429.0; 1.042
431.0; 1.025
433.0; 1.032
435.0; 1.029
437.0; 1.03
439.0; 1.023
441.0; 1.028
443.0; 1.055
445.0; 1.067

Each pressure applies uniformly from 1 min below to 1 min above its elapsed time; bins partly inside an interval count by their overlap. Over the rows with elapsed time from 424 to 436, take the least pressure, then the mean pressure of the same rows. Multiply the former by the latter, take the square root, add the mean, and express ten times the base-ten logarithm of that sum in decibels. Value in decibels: 3.2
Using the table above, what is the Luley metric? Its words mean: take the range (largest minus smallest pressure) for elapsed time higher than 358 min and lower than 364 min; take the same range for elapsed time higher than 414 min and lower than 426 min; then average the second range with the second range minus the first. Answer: 0.11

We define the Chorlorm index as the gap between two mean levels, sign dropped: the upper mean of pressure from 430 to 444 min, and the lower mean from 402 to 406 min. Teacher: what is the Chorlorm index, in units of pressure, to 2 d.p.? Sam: 0.23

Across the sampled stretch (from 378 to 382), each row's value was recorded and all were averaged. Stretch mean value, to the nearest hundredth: 1.49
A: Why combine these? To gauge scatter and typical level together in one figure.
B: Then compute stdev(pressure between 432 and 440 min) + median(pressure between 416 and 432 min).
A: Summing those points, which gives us 1.07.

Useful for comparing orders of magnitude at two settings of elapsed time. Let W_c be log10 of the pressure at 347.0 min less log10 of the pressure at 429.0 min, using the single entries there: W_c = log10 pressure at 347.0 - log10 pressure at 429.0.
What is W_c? 0.23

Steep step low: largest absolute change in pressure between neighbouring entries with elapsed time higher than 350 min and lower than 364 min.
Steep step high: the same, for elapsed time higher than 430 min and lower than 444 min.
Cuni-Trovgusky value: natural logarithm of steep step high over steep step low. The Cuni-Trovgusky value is -1.0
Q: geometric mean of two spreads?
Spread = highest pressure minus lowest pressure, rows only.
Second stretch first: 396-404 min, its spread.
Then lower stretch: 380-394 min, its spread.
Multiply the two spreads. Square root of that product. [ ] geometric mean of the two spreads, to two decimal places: 0.11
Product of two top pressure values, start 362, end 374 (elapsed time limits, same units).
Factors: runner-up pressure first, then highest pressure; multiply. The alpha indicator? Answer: 3.4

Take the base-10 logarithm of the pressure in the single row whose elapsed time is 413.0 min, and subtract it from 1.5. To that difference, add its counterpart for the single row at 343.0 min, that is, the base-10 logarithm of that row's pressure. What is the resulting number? 1.67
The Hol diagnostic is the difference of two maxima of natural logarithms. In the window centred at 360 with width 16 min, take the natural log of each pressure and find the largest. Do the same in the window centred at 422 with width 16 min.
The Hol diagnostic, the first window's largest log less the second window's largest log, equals 0.45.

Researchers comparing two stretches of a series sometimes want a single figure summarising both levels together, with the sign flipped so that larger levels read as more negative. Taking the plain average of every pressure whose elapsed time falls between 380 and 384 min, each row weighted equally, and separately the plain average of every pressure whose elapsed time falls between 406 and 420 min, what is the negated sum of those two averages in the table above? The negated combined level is -2.62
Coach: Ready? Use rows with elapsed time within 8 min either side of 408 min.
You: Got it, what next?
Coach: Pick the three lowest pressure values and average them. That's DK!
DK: 1.2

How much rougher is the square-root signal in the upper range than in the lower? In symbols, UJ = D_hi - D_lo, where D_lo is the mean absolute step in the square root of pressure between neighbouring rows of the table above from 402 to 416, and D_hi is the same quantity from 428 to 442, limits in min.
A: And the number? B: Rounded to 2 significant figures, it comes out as -0.010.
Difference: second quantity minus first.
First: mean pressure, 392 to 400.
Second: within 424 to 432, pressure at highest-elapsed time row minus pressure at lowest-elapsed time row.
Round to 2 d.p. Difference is -1.36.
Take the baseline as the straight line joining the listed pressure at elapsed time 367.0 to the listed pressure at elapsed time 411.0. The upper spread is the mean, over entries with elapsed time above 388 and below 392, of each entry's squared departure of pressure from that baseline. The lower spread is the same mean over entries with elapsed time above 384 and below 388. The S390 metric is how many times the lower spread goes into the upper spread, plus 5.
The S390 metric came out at 5.17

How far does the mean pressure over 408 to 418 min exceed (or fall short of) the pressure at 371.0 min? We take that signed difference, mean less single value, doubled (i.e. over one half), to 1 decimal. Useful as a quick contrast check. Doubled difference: -1.0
